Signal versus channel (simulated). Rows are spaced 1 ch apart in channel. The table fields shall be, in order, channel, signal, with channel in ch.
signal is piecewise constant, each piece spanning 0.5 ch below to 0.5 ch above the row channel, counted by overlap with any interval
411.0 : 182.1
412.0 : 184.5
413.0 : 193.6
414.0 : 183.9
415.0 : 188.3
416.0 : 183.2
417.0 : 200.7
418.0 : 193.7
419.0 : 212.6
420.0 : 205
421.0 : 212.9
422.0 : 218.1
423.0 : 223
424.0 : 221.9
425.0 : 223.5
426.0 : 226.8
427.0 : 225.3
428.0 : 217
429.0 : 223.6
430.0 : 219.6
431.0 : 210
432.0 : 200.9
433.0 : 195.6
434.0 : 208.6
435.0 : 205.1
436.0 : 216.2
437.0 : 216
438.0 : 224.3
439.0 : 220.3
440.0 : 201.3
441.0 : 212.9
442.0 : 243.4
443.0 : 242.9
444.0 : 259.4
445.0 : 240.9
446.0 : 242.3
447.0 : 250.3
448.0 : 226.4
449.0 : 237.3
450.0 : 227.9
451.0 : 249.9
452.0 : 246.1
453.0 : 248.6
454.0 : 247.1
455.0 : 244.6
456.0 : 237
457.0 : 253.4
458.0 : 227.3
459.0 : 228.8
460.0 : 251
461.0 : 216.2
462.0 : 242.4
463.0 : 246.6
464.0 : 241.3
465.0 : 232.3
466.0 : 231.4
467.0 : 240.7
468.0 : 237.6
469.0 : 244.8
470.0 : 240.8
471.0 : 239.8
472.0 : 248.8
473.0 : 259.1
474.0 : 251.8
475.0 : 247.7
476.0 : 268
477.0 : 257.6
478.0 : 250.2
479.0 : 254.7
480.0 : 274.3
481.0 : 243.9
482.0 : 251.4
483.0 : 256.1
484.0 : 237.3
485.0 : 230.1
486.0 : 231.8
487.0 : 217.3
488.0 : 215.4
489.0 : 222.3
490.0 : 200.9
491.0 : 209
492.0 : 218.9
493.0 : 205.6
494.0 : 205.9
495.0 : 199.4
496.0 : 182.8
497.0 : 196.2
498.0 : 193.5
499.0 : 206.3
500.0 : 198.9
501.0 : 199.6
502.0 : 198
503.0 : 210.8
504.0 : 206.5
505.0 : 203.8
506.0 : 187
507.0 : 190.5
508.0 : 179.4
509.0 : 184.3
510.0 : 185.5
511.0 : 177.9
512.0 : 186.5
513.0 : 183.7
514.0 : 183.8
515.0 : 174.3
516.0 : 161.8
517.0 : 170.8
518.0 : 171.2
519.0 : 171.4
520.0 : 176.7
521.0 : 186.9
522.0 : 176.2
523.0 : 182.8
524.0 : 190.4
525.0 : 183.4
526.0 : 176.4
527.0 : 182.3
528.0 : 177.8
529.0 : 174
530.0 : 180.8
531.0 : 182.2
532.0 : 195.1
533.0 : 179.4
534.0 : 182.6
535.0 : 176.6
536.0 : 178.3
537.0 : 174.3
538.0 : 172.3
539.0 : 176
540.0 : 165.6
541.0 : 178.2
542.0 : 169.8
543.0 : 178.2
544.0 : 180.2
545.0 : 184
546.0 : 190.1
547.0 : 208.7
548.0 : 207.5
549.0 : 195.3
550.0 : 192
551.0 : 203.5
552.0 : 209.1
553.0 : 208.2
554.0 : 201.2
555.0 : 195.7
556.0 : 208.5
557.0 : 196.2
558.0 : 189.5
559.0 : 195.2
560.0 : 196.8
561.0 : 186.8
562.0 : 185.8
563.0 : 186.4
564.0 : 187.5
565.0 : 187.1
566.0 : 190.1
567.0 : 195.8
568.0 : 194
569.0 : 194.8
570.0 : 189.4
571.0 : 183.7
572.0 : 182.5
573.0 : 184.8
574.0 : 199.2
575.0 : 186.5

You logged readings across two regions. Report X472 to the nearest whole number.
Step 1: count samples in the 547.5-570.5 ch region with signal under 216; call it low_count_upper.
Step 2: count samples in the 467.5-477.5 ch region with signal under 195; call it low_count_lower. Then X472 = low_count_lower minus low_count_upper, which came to -23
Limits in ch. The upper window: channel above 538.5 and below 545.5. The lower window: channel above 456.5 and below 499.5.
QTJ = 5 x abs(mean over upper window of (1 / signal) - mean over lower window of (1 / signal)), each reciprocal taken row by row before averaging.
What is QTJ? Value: 0.0068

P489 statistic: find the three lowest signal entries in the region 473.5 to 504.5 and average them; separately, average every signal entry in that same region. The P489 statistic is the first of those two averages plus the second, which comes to 415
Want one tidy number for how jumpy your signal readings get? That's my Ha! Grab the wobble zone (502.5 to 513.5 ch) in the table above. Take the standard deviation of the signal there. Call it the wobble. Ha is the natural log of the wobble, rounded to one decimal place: 2.4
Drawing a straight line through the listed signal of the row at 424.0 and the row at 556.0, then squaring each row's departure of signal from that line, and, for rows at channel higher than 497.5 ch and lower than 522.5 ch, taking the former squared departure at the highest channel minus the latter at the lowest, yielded 842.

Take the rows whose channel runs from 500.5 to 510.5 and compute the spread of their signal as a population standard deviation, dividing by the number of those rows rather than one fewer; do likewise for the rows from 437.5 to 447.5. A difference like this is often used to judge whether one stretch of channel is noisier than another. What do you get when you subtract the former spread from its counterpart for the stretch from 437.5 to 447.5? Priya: 7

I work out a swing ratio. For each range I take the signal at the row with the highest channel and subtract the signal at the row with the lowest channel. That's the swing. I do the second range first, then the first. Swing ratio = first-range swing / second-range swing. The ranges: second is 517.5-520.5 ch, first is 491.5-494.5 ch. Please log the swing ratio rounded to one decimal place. -2.4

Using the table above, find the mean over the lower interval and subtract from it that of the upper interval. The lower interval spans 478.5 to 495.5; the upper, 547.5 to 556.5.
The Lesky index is 26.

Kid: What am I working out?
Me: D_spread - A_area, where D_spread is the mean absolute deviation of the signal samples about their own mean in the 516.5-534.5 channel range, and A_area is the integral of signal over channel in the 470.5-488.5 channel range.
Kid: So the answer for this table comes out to -4430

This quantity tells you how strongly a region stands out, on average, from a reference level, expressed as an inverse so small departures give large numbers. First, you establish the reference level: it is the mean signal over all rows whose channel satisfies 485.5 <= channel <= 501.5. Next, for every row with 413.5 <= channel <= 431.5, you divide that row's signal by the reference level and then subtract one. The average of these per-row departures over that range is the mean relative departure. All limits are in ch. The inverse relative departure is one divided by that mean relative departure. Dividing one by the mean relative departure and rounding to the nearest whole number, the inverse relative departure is 51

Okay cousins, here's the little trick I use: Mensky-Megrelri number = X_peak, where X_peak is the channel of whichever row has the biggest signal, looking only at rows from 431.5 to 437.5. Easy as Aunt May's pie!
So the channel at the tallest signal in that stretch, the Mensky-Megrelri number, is 436.0 ch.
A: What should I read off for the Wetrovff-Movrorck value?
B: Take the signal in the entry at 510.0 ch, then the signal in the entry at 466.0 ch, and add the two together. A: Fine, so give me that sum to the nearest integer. 417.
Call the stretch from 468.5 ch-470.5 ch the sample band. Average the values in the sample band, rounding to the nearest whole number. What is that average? 243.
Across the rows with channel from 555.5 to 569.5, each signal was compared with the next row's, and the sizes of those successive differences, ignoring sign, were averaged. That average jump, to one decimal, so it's 3.9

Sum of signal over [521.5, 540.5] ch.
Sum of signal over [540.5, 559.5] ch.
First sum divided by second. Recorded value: 0.92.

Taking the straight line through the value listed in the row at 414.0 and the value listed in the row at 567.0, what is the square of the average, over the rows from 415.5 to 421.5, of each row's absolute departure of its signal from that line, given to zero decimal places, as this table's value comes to 302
